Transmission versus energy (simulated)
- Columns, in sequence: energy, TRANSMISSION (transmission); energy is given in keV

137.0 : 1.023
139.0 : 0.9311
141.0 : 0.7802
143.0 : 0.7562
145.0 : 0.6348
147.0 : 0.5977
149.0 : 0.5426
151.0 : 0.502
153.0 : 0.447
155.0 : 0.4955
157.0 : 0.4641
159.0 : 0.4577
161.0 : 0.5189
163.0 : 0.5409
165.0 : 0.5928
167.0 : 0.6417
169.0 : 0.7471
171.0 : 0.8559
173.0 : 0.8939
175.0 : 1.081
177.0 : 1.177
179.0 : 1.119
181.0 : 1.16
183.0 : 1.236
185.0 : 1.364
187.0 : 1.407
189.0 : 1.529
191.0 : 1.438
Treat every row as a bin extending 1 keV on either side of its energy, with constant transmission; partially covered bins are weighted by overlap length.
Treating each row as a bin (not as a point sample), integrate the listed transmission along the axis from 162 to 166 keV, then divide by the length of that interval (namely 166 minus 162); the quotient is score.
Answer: 0.57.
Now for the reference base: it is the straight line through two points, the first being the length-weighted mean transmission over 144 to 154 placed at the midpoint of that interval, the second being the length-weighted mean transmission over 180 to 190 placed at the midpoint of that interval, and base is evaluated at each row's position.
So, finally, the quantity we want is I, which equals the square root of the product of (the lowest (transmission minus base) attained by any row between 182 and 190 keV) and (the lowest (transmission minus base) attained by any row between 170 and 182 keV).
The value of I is 0.10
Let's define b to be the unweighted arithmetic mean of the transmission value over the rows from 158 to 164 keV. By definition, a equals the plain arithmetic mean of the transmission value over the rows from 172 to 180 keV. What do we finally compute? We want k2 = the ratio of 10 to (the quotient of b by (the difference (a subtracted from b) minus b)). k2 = -21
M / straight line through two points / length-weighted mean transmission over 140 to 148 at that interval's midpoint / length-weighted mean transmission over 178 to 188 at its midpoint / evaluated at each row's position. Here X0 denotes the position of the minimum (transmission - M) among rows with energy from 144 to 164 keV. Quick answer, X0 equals 159.0 keV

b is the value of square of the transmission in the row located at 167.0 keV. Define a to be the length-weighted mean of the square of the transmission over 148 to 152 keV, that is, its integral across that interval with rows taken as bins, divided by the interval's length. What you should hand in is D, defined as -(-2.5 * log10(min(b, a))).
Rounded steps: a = 0.3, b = 0.41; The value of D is -1.4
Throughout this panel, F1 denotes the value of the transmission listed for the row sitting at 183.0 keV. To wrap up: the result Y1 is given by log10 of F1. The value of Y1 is 0.1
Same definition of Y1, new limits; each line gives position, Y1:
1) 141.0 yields -0.1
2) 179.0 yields 0.0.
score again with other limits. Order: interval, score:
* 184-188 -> 1.39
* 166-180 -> 0.93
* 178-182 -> 1.14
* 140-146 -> 0.72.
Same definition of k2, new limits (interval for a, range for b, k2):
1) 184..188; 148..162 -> -28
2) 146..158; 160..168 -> -9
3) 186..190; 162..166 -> -26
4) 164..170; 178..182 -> -6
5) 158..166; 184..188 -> -4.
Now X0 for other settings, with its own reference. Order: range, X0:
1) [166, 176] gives 167.0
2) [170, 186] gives 171.0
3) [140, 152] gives 151.0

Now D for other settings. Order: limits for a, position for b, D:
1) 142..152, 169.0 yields -1.1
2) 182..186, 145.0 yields -1.0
